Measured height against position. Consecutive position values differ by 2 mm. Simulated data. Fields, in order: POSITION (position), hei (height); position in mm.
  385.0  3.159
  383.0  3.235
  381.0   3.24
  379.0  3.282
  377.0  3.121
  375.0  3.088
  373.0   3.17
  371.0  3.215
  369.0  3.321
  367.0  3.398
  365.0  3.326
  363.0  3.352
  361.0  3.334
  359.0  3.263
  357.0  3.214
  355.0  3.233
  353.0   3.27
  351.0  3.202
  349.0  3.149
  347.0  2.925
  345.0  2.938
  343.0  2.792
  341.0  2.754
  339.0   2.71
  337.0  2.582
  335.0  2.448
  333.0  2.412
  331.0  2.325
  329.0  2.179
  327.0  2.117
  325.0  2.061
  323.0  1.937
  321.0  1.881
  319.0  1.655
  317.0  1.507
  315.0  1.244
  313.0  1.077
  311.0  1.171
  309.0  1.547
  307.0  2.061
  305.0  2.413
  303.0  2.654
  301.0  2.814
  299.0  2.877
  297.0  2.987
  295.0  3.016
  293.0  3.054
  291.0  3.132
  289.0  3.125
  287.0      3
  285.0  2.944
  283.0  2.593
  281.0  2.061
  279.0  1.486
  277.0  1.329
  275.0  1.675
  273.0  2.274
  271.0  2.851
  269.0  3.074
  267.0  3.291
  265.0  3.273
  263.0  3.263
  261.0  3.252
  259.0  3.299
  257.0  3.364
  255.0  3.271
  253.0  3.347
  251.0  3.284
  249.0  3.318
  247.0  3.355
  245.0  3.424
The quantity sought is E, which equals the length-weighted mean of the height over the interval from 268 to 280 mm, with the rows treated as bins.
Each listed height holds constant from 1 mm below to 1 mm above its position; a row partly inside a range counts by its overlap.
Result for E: 2.1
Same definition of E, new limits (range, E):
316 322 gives 1.7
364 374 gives 3.3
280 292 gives 2.8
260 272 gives 3.2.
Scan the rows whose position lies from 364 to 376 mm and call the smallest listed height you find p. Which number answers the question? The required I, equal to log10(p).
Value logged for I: 0.49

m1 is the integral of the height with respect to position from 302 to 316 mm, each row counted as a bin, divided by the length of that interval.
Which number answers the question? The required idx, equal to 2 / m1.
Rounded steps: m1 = 1.7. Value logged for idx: 1.15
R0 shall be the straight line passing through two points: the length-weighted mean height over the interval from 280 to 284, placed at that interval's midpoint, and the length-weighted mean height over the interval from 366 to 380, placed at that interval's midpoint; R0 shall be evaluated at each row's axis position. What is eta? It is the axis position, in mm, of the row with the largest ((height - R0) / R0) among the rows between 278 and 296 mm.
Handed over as 289.0 mm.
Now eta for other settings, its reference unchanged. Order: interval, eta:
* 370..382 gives 371.0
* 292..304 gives 293.0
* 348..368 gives 353.0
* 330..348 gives 345.0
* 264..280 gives 265.0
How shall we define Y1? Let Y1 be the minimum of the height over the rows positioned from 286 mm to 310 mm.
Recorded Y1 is 1.547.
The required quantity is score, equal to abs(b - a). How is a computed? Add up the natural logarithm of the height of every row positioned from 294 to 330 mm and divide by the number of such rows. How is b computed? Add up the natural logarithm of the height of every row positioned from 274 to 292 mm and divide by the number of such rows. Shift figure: 0.14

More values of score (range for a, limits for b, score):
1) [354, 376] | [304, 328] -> 0.67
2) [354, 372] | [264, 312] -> 0.31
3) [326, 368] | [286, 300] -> 0.05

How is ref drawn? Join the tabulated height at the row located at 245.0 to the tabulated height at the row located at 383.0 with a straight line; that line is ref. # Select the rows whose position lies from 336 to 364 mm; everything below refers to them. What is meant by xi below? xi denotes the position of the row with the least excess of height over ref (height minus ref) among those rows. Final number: 337.0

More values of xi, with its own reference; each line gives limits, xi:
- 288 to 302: 301.0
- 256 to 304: 277.0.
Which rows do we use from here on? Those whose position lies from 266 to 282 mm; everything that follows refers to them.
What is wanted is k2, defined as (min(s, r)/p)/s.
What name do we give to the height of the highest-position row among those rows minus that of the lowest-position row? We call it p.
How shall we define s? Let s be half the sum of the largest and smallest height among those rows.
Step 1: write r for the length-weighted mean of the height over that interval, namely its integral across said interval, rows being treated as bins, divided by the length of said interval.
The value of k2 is -0.8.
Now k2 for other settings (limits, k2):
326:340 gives 1.7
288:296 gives -9.2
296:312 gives -0.6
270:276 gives -0.9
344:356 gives 3.4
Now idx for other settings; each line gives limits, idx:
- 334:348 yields 0.73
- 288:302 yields 0.67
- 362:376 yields 0.61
